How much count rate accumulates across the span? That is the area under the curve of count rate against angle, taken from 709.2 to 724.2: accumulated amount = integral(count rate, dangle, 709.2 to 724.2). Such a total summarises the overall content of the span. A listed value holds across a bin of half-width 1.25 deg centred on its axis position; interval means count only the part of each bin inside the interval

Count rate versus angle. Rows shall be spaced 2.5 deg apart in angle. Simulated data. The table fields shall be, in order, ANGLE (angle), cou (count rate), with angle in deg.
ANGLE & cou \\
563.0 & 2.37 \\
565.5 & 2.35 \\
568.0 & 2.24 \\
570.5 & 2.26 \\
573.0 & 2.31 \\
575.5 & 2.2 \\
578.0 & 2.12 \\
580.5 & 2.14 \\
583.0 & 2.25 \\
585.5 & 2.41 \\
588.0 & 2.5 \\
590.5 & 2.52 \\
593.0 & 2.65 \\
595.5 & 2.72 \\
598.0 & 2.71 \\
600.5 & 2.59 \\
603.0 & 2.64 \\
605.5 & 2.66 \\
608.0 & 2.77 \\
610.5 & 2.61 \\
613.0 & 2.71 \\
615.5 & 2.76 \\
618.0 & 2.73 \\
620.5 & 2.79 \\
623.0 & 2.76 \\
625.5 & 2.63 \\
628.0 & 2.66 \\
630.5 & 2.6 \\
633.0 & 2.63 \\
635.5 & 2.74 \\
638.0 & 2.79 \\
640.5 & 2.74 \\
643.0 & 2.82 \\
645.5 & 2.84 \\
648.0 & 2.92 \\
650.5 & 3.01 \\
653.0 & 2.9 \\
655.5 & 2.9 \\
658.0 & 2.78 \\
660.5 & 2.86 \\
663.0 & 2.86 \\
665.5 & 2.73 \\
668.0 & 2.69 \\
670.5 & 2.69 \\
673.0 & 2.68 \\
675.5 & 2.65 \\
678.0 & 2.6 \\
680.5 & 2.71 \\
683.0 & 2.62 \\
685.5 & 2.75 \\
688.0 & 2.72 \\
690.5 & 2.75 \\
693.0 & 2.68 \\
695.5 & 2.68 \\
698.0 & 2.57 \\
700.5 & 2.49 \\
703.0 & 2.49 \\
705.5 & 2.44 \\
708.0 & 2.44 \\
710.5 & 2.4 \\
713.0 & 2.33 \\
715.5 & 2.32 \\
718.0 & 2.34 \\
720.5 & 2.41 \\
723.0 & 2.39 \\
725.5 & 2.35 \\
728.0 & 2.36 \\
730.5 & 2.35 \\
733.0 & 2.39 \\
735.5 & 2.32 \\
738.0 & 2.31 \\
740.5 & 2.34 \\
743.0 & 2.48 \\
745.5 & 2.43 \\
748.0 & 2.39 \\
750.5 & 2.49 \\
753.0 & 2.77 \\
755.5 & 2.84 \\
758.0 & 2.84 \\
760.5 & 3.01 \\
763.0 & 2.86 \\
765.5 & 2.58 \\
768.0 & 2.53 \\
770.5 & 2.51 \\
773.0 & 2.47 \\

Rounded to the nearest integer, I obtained 35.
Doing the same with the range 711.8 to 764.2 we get 131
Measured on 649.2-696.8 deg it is 131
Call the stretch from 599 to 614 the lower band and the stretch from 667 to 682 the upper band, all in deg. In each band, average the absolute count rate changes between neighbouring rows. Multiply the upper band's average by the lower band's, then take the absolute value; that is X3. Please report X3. 0.0035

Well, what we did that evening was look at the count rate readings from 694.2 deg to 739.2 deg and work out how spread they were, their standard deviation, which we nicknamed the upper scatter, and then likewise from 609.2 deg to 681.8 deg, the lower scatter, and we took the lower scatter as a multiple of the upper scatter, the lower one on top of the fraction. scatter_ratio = 1.1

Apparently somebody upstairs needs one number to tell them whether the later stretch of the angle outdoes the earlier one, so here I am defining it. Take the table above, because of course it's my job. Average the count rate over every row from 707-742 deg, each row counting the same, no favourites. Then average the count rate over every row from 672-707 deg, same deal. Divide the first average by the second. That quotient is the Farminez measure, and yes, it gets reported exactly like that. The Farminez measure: 0.90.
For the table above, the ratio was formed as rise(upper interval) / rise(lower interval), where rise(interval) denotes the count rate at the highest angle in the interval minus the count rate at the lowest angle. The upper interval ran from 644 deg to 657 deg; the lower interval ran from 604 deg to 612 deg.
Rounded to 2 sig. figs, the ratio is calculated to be -1.2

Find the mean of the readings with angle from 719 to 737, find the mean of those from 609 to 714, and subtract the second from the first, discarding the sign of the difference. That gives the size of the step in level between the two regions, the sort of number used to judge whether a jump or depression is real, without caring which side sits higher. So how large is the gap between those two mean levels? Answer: 0.33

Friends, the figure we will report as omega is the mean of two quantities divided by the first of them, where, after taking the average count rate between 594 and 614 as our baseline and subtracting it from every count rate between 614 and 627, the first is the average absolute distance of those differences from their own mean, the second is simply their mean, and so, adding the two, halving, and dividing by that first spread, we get 1.2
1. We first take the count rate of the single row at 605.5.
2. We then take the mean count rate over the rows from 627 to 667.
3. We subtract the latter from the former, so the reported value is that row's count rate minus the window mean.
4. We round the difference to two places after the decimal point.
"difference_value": -0.14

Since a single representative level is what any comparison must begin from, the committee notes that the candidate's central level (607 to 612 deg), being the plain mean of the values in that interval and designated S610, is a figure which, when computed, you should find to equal 2.69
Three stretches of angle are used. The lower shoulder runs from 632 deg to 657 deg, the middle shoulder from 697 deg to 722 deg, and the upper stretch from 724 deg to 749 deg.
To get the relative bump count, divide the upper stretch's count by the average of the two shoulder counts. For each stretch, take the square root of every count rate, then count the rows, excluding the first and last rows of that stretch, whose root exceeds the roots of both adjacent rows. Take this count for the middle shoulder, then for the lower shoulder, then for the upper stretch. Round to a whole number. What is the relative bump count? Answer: 3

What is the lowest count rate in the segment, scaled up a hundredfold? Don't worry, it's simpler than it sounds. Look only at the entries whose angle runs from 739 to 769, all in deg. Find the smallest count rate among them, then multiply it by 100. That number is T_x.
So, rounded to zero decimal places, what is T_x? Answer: 234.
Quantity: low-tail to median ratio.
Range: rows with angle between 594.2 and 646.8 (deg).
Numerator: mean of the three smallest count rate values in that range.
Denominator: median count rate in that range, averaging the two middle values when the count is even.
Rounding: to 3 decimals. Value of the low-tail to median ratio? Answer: 0.956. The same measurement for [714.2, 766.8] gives 0.969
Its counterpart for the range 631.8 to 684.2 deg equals 0.955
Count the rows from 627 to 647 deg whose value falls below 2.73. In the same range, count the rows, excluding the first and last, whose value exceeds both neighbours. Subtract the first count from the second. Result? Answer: -2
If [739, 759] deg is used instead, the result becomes -4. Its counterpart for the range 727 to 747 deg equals -6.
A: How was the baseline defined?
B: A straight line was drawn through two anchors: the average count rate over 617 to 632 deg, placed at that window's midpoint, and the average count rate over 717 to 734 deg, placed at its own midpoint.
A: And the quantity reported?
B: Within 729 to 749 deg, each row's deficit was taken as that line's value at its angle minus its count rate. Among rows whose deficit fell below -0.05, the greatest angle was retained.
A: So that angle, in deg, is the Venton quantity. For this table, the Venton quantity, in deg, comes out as 748.0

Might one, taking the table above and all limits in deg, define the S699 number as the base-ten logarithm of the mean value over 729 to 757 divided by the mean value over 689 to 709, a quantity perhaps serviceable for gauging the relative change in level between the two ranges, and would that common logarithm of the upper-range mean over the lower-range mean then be -0.018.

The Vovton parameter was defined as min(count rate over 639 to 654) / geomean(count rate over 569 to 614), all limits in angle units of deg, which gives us 1.11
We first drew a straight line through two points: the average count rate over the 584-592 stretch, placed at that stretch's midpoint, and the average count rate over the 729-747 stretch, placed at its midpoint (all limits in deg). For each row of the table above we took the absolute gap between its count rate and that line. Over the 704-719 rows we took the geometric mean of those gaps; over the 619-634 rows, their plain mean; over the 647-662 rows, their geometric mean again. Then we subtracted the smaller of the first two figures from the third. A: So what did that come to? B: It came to 0.42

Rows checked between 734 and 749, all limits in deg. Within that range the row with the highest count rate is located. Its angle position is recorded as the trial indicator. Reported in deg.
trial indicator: 743.0 deg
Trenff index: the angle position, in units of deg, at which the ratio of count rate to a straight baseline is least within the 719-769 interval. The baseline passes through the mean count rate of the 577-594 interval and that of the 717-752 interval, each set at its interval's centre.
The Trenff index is 738.0 deg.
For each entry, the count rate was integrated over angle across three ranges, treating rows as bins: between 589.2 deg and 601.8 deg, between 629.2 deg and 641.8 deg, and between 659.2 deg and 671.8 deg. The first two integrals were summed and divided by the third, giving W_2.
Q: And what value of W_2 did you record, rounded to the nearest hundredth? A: 1.93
